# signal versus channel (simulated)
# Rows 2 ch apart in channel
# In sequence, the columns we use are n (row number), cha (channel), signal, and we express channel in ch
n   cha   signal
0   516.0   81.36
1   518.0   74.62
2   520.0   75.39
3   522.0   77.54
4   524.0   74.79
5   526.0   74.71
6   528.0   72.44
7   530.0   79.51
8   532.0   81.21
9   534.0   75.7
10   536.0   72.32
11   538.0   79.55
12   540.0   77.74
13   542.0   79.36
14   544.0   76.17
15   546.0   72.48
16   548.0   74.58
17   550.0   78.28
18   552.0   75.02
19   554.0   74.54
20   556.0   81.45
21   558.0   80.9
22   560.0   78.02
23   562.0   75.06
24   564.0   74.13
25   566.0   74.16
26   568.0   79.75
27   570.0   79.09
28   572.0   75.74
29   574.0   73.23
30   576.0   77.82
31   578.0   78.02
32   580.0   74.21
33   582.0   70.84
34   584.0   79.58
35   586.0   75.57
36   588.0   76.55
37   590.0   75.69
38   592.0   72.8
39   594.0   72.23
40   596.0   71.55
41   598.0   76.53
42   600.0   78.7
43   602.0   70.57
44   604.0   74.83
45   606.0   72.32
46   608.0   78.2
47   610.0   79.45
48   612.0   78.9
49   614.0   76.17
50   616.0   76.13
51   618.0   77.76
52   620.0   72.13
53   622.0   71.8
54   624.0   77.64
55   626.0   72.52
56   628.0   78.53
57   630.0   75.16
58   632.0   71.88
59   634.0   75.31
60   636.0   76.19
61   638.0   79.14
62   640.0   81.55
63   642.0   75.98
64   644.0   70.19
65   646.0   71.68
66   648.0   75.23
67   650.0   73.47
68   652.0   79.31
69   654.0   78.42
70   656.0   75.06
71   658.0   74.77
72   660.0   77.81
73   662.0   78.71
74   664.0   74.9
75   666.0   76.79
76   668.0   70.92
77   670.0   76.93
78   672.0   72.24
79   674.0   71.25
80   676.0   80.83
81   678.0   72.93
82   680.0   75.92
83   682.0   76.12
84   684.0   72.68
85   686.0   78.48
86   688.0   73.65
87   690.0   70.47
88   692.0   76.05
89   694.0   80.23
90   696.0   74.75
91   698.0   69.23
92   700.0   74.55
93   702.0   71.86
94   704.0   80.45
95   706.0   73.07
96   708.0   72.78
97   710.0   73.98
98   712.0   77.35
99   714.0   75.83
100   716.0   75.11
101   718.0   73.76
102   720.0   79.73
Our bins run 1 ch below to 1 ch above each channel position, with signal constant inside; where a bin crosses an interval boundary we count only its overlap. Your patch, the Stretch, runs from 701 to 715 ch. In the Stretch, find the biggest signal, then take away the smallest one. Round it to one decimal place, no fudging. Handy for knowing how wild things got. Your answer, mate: 8.6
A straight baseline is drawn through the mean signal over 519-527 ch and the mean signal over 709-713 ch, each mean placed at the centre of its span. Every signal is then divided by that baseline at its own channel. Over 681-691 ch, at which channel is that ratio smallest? 690.0 ch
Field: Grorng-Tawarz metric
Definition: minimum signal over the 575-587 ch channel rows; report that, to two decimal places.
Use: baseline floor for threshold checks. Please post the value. 70.84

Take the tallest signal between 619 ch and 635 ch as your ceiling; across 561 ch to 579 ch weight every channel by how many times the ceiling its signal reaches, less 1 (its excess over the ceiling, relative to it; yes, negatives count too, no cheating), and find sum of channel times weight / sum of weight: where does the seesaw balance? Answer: 568.3 ch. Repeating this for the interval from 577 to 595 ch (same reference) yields 587.3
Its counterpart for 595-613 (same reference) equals 601.0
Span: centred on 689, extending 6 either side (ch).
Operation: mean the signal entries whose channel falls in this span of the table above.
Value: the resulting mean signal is 75.3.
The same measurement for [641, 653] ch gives 74.3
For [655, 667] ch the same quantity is 76.3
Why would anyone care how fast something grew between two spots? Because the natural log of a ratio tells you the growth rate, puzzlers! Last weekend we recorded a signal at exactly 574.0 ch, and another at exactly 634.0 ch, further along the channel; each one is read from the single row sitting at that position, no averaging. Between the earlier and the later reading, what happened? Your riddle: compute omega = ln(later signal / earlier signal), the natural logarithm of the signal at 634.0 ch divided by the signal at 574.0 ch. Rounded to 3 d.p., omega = 0.028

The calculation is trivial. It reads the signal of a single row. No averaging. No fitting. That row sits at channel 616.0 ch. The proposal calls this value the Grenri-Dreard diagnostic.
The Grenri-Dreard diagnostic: 76.13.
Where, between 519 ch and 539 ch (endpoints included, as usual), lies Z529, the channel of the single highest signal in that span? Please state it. 532.0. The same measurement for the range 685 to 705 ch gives 704.0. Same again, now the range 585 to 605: 600.0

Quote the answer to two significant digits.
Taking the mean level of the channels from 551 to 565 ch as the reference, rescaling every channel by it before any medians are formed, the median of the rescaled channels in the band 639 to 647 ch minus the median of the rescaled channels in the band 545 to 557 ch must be -0.013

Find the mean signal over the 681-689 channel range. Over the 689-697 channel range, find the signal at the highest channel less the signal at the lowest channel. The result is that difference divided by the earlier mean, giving 0.057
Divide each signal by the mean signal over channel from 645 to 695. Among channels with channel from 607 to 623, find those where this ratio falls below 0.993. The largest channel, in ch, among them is 622.0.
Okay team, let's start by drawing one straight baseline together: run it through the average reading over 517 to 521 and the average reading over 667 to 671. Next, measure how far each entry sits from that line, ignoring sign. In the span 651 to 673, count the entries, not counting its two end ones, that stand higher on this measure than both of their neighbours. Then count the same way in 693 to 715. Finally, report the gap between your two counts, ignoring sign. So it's 2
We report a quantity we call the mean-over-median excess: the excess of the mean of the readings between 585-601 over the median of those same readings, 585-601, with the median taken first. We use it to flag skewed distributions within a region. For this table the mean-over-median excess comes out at -0.7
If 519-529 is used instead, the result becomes 0.2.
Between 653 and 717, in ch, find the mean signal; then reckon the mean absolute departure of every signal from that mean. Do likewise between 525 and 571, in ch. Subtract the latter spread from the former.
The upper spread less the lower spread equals -0.24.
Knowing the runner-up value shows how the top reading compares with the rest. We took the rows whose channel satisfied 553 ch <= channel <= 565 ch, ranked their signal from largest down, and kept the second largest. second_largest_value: 80.9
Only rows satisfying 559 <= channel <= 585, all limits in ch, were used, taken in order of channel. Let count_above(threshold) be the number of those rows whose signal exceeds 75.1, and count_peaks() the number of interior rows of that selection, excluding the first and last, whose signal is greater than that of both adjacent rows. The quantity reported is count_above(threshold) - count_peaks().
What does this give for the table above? 5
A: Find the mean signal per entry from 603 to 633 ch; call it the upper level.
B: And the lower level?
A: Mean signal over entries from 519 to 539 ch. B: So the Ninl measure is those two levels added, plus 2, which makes 154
